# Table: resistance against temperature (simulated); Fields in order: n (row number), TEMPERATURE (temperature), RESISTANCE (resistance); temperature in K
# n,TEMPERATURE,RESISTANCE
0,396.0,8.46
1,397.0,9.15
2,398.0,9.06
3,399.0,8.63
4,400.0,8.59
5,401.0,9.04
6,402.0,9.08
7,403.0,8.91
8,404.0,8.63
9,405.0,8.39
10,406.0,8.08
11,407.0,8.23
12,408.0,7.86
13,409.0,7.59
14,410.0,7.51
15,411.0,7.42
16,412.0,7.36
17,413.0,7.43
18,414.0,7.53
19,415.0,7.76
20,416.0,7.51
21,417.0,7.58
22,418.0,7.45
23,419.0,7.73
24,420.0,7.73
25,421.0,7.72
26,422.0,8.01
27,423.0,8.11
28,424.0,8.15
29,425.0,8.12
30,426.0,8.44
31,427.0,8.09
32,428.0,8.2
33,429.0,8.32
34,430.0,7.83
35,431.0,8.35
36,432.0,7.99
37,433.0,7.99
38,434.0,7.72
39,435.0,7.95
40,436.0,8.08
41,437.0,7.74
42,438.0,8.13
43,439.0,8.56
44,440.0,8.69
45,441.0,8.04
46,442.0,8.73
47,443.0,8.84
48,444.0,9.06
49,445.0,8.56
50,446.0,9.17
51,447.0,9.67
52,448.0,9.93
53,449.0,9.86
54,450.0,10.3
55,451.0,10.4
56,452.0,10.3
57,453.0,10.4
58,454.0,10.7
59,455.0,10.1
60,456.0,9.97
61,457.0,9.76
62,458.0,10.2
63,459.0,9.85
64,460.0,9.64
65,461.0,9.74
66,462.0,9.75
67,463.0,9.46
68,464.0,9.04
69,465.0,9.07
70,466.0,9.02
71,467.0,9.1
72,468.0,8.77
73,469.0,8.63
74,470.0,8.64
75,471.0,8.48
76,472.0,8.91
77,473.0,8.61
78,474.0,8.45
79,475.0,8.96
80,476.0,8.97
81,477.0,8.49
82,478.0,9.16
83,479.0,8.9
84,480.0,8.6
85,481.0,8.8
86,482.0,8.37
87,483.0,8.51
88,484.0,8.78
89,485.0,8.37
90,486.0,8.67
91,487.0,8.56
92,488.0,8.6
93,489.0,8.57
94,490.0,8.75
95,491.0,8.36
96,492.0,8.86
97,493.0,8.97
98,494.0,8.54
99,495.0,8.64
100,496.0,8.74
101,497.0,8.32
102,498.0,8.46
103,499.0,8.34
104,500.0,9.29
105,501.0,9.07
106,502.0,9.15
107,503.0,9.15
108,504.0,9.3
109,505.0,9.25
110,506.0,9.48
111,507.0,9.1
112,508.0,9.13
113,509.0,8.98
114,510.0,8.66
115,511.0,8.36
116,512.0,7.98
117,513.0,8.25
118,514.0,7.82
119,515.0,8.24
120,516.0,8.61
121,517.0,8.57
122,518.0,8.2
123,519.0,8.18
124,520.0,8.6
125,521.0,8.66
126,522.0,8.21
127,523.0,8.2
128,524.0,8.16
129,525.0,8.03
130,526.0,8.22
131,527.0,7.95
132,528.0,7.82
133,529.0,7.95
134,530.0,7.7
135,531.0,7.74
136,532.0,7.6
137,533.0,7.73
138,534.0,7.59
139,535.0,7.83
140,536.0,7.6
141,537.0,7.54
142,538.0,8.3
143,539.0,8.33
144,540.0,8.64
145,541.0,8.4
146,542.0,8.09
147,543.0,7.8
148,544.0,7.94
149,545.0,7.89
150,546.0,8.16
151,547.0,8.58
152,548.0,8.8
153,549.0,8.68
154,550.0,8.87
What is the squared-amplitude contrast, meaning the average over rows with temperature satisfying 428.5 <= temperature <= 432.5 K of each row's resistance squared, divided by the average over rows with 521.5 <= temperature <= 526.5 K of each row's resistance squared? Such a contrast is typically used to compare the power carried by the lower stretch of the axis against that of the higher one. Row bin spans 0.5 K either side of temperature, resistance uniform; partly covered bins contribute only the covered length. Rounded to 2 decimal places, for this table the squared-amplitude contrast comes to 0.99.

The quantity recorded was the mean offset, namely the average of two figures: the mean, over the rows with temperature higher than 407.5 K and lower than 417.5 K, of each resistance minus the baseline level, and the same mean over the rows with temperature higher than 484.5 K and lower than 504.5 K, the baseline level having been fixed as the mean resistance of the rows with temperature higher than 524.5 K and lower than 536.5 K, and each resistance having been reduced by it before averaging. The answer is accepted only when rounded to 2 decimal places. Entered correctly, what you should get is 0.33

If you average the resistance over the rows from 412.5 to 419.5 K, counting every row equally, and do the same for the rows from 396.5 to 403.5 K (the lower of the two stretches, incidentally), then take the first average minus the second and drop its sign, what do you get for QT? 1.4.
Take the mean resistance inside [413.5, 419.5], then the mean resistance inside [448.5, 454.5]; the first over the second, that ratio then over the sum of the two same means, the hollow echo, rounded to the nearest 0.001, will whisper 0.041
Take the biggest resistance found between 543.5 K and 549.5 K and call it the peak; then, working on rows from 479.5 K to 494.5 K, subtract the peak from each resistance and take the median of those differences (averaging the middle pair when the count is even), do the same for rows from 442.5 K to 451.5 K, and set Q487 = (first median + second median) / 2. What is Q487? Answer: 0.3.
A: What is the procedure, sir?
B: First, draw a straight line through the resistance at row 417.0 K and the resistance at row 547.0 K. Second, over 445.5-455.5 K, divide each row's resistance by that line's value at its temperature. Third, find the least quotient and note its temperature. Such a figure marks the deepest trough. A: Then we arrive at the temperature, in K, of 446.0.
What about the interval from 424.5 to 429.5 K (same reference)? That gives 427.0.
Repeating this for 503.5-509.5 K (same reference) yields 509.0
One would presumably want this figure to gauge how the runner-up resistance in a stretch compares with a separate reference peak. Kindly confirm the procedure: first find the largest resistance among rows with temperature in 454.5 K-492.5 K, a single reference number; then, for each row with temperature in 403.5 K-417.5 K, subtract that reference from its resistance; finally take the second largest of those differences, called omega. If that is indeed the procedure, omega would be -1.8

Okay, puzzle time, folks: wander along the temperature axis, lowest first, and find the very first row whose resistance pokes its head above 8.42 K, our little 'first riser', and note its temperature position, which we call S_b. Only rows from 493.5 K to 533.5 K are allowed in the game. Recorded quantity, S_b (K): 494.0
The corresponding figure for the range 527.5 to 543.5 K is 540.0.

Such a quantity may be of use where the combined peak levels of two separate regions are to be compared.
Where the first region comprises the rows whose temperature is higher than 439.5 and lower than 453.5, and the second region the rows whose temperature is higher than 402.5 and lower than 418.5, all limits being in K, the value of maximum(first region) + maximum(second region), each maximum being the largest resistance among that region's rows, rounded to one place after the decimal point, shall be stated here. 19.3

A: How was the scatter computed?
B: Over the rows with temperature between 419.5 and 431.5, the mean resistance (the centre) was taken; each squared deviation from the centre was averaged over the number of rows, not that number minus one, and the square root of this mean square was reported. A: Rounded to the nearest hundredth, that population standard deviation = 0.22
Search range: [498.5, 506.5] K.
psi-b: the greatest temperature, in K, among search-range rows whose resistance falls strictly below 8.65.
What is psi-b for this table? 499.0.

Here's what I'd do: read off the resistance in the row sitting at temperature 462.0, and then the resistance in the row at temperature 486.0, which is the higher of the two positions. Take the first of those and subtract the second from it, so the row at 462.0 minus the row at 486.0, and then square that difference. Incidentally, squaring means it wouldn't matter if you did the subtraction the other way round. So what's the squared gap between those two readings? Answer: 1.2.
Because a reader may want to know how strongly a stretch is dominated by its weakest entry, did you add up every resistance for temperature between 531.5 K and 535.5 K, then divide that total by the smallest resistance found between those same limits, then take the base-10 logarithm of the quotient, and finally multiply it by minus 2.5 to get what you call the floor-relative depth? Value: -1.519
